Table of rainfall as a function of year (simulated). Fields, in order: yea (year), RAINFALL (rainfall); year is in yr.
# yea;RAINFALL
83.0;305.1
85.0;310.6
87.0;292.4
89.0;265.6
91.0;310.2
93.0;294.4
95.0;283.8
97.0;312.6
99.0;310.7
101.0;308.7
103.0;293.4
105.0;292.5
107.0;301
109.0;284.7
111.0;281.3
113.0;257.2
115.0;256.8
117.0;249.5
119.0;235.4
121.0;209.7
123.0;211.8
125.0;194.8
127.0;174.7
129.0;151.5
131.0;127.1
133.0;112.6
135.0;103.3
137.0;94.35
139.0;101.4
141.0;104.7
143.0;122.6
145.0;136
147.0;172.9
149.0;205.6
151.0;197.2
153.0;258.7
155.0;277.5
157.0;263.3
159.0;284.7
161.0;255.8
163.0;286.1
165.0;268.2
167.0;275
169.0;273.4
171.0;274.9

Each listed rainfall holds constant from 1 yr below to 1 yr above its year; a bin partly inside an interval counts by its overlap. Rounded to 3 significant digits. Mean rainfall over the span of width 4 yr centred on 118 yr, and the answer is 242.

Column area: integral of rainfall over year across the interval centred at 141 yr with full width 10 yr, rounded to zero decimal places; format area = 1118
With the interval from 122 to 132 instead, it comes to 1720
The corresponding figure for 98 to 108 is 3013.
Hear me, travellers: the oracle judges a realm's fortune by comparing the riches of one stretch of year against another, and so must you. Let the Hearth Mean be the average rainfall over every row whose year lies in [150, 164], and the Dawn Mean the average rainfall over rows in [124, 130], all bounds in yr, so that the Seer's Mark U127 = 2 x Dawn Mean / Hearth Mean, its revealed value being 1.3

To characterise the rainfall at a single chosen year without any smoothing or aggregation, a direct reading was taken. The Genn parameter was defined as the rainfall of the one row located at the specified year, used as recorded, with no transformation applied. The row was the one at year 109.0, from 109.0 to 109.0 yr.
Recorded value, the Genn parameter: 284.7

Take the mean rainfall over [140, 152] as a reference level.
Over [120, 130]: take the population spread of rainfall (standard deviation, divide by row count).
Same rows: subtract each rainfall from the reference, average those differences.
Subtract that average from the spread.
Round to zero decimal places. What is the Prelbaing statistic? 55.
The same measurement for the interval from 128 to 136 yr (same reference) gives -15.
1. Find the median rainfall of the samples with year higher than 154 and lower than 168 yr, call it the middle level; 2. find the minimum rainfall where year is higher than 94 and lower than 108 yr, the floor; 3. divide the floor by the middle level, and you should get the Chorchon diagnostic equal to 1.03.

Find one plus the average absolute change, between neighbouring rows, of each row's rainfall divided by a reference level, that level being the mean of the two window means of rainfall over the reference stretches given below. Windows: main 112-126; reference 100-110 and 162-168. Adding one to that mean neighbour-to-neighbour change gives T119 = 1.04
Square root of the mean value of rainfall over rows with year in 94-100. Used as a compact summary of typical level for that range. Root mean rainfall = 17.4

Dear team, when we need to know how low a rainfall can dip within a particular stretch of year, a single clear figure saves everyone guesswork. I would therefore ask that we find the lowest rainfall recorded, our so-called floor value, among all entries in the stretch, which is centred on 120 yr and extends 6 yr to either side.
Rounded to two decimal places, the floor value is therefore 194.80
